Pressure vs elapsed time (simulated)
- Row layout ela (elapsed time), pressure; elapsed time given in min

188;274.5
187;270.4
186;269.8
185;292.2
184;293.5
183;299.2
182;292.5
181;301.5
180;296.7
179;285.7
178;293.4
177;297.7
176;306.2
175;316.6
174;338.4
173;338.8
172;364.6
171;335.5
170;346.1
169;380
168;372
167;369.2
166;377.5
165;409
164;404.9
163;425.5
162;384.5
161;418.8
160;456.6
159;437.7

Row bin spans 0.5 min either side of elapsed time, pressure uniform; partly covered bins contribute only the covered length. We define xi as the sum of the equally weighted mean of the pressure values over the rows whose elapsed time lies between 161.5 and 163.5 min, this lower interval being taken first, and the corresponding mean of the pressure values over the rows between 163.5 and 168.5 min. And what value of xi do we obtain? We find 792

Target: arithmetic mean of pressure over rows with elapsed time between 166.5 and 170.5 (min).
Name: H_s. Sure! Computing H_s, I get 367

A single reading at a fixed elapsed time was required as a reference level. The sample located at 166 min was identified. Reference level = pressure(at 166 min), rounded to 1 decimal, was 377.5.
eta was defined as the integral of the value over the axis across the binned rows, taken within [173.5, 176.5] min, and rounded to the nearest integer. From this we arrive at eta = 961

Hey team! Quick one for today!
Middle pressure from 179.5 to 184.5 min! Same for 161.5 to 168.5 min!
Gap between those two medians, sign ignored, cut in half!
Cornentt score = 44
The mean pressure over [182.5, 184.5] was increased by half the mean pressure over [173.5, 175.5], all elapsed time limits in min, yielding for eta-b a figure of 460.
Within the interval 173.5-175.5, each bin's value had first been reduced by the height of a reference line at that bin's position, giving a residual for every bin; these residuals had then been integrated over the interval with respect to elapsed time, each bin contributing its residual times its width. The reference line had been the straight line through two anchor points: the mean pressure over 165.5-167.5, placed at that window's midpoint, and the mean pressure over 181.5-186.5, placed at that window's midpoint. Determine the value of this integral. -15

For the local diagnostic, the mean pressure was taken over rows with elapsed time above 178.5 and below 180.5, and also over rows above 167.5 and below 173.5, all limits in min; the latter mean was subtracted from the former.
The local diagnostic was -65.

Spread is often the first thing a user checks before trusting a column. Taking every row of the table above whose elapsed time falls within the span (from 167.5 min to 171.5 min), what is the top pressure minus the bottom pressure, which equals 44.5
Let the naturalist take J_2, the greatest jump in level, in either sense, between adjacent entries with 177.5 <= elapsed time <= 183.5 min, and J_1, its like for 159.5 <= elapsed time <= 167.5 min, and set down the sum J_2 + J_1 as 52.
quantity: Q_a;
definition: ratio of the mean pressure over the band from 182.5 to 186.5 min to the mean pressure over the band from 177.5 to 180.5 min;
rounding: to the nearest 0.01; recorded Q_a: 0.99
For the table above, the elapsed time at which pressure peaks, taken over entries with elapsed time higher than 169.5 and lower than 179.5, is 172 min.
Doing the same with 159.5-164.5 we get 160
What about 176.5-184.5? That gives 181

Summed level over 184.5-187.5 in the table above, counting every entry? 832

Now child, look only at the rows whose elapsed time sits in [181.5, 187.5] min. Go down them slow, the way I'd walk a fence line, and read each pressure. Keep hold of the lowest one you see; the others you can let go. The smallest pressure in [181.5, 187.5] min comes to 269.8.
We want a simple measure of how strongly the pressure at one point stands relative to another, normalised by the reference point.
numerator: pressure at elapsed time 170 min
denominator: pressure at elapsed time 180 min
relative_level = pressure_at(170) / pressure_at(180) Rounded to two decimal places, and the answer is 1.17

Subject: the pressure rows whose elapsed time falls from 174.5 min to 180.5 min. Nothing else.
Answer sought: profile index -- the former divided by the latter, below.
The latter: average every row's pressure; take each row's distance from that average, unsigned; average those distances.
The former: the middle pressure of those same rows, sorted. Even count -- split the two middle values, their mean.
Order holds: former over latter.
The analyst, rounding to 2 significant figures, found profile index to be 37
